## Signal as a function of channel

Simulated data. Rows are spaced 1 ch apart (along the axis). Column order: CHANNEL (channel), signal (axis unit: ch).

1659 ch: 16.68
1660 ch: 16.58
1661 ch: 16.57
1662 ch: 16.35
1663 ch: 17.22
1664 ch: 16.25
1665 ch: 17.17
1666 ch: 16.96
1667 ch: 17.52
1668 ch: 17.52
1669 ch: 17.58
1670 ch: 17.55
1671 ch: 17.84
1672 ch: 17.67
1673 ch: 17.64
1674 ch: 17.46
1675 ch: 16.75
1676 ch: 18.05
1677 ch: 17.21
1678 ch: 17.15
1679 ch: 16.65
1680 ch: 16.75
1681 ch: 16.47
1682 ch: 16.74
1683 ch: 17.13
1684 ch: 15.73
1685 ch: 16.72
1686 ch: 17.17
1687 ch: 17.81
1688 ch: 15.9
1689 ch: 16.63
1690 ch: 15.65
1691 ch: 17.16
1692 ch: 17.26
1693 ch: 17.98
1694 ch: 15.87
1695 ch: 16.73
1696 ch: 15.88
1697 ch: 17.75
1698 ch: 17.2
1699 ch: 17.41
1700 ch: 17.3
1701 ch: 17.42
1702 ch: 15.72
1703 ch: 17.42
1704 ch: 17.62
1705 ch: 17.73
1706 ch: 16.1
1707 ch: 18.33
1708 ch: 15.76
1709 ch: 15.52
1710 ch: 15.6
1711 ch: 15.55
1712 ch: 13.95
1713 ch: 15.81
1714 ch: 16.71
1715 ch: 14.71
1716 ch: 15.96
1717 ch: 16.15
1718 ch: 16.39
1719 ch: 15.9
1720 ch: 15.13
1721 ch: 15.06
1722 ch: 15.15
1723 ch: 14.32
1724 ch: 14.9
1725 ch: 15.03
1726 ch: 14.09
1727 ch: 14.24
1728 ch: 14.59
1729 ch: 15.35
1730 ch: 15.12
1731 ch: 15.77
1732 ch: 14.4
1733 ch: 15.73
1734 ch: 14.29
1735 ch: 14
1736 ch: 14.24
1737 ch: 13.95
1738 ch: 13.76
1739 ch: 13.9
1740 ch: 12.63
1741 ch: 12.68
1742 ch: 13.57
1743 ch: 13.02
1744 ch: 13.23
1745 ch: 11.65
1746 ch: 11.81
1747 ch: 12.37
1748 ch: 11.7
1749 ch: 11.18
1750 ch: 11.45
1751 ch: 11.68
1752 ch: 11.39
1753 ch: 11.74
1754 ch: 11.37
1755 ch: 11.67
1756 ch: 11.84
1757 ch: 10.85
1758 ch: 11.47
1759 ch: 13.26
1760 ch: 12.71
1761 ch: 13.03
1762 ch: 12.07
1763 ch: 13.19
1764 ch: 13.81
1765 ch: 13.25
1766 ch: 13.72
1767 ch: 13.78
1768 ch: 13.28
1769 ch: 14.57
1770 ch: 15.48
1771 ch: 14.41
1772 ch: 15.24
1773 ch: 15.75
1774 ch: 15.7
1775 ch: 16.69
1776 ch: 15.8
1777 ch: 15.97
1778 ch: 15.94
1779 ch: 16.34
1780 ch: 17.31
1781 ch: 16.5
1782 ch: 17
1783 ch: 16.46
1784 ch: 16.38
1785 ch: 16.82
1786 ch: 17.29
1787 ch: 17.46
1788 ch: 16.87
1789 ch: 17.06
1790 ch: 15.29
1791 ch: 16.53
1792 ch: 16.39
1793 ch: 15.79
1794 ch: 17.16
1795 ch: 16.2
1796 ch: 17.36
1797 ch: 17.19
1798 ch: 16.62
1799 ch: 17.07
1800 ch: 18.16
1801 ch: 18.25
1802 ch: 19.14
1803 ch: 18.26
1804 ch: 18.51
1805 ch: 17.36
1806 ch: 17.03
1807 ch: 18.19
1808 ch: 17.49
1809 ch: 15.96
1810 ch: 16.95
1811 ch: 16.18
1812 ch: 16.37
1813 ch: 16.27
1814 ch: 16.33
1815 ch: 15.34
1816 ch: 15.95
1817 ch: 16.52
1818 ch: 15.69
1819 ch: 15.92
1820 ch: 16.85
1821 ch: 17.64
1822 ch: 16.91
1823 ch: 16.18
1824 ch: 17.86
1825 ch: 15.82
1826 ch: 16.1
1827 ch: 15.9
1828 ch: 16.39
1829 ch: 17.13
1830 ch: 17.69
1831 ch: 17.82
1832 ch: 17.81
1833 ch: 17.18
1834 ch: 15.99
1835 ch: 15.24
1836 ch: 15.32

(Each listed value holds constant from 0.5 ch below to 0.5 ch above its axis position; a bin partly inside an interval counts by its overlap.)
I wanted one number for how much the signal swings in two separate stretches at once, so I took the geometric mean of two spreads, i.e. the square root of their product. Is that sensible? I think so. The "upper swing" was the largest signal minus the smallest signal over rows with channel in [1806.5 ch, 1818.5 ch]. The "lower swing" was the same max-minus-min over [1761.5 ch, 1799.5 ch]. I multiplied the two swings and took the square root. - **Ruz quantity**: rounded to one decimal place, 3.9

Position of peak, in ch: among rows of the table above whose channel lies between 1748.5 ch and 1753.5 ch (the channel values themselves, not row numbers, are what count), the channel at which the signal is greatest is 1753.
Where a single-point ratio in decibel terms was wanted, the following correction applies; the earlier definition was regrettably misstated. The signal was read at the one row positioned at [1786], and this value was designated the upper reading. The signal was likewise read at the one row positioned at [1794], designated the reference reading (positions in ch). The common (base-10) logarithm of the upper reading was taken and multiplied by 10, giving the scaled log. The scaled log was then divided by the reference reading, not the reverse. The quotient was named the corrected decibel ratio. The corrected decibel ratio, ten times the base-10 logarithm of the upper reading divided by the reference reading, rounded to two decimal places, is 0.72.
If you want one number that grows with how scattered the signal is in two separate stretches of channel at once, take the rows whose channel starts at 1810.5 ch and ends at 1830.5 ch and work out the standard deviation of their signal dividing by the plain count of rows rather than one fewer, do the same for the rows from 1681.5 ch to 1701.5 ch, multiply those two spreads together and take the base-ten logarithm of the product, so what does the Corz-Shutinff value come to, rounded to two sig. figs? -0.32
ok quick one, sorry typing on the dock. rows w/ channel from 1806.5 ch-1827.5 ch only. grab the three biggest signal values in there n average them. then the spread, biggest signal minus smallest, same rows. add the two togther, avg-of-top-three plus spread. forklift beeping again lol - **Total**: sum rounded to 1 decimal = 20.7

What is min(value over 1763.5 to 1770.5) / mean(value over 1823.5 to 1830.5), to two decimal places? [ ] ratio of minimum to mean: 0.79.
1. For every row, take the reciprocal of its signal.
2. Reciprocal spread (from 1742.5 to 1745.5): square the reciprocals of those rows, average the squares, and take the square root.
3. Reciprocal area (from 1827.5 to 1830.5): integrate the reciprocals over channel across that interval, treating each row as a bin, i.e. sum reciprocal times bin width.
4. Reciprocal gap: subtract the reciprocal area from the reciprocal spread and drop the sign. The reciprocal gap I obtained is 0.096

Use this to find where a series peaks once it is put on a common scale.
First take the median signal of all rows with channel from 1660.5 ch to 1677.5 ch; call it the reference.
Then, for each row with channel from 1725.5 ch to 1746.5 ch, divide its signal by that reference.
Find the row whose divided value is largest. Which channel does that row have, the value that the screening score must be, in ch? 1731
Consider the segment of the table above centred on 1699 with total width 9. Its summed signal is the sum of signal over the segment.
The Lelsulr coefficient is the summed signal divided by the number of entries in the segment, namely 17.0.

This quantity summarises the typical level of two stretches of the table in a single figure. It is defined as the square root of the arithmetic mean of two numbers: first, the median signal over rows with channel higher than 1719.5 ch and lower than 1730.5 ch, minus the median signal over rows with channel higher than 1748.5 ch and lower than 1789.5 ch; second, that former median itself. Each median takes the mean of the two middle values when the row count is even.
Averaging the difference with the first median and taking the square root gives 2.80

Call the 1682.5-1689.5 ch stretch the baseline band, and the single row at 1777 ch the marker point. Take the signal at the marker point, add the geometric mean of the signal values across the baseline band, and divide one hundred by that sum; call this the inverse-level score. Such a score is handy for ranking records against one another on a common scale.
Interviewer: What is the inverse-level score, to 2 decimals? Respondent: 3.06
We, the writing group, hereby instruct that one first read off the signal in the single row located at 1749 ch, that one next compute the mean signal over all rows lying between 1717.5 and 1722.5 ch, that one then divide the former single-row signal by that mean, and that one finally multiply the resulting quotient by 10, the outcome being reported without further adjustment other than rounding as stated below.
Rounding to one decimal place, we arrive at 7.2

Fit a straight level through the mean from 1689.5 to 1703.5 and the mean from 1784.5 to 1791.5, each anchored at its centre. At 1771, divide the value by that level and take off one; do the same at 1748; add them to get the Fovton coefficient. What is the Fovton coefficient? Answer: -0.45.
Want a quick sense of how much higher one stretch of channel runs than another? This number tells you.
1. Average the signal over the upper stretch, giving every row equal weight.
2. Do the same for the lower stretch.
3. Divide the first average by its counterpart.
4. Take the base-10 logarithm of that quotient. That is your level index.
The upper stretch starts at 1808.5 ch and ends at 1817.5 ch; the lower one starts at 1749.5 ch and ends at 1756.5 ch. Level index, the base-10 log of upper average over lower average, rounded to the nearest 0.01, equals 0.15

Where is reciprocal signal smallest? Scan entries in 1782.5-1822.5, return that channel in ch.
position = 1802 ch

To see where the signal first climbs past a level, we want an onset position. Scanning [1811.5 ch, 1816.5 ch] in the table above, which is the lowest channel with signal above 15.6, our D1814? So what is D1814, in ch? 1812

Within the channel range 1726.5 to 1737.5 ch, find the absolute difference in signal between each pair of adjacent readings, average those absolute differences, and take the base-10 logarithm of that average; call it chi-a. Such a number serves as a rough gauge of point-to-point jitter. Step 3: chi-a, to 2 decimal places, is -0.16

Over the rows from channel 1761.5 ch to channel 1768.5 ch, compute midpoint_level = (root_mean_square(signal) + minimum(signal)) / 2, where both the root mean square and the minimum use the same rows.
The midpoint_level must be 12.7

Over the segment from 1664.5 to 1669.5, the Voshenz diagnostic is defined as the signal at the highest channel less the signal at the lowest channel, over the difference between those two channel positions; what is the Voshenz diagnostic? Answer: 0.10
